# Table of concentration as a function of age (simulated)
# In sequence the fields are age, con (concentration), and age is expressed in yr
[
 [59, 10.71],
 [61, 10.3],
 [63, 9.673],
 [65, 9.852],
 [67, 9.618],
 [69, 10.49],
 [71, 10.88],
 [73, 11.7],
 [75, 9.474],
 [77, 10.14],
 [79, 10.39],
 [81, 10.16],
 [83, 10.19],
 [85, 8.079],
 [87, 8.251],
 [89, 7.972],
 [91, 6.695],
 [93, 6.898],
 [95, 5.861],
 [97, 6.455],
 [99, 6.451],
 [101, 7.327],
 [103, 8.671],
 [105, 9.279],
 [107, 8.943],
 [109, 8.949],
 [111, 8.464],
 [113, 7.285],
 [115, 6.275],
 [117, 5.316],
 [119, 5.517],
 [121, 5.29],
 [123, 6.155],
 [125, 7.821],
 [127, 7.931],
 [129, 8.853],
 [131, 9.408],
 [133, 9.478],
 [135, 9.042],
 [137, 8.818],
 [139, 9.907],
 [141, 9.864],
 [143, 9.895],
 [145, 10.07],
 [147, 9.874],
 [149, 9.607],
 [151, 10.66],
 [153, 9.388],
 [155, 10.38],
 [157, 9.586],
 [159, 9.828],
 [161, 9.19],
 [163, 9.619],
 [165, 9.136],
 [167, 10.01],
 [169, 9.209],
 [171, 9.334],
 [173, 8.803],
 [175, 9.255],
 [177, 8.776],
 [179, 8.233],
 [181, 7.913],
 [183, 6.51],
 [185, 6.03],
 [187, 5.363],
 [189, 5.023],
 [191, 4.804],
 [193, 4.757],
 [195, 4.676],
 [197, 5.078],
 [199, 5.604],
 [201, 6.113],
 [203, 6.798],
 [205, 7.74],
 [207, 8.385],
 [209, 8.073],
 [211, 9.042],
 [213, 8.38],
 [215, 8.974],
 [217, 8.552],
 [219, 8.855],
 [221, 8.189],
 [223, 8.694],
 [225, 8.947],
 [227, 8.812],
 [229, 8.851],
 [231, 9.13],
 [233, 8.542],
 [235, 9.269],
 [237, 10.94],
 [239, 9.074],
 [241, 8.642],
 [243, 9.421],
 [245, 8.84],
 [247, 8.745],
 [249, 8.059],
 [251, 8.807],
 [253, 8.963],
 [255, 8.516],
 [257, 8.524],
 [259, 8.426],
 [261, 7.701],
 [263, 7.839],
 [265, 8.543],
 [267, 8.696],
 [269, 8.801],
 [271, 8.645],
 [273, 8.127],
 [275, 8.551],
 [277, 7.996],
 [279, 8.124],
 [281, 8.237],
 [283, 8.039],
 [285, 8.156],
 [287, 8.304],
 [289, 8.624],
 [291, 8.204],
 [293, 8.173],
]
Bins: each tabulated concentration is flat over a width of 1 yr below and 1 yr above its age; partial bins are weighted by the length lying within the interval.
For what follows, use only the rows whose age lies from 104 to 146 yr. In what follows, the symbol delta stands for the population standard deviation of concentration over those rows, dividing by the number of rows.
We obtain 1.6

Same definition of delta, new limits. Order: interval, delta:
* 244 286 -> 0.4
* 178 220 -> 1.6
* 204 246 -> 0.6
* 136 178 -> 0.5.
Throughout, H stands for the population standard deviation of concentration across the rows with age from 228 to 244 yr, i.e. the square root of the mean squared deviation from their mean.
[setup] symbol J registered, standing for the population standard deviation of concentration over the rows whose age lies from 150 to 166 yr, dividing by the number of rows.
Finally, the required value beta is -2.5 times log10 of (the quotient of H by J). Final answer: -0.35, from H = 0.70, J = 0.51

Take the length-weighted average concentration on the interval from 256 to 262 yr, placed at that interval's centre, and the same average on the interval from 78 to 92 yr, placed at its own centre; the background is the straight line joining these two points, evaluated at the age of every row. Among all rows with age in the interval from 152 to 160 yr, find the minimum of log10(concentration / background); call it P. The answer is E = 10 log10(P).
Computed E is -14.1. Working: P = 0.039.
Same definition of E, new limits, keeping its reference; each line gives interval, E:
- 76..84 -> -12.3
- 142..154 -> -14.1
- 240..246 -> -17.3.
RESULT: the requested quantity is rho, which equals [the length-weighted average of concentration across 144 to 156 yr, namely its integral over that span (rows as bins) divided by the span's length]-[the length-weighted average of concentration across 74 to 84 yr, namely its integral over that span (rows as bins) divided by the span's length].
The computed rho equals -0.1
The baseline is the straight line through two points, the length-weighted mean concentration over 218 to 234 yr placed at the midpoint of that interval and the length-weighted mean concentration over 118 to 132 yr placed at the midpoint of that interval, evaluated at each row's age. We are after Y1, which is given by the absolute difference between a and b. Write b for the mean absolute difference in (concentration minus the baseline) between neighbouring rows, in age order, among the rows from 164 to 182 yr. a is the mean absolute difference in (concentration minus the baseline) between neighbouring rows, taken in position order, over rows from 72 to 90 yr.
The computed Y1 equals 0.22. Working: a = 0.7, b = 0.52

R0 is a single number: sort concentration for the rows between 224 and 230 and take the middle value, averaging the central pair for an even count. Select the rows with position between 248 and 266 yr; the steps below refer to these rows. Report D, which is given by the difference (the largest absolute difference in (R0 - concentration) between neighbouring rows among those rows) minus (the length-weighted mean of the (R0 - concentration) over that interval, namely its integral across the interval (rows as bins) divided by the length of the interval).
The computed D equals 0.3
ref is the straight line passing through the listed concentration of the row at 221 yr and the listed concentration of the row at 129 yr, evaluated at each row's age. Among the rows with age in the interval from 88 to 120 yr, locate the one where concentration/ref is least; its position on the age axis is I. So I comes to 117 yr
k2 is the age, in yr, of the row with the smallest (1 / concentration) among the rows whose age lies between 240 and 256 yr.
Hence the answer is 243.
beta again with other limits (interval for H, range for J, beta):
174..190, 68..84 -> -0.99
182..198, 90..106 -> 0.63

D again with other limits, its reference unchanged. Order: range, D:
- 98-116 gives 0.5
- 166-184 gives 1.2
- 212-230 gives 0.5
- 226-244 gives 2.2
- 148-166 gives 2.1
